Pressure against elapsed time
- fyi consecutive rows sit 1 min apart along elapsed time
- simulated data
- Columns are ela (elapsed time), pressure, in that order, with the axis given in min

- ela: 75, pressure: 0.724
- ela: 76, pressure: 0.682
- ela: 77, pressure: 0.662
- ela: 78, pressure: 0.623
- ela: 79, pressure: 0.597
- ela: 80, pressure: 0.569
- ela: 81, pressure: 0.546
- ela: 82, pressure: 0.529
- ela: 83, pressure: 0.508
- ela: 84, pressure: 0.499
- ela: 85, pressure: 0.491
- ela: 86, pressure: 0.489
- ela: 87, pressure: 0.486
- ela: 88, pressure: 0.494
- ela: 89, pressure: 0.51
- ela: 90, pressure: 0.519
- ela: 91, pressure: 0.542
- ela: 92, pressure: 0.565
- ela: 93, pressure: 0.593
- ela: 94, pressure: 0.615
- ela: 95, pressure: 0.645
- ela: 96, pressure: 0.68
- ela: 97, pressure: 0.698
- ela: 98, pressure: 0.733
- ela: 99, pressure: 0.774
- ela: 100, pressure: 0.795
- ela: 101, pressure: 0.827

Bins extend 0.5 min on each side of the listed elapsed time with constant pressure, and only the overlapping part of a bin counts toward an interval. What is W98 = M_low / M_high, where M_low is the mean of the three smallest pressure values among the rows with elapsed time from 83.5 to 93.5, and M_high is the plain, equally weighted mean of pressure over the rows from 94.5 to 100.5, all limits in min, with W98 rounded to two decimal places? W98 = 0.68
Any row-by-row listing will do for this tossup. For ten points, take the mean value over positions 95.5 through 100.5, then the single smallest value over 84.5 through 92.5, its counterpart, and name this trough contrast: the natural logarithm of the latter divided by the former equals -0.42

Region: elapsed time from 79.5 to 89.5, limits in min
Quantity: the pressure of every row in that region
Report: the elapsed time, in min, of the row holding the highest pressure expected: 80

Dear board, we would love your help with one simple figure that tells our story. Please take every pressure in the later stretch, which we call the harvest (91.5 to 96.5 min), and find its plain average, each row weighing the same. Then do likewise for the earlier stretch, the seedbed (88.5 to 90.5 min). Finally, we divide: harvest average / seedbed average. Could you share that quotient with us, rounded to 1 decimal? 1.2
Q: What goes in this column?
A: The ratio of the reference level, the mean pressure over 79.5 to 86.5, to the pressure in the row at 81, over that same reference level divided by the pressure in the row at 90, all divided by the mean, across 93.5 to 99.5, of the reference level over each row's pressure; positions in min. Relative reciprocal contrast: 1.26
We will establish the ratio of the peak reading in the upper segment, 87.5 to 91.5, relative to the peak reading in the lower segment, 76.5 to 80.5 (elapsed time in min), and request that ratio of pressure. 0.82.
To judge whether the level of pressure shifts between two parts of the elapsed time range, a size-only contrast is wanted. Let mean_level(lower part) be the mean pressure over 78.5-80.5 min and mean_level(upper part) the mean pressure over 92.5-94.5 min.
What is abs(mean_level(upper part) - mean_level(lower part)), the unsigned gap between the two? 0.021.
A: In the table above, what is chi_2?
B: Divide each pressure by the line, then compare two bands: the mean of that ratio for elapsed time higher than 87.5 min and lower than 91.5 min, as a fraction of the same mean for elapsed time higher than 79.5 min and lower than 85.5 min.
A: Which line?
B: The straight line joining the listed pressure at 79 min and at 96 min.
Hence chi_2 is 0.93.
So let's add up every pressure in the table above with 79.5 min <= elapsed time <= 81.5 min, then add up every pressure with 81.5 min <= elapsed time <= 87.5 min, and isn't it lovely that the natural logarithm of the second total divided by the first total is 1.0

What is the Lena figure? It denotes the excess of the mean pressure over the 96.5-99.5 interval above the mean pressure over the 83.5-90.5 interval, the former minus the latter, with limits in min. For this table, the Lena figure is 0.24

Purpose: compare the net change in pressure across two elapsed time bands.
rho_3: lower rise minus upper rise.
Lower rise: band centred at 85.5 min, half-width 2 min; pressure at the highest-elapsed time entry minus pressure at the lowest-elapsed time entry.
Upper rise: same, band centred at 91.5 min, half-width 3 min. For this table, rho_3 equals -0.12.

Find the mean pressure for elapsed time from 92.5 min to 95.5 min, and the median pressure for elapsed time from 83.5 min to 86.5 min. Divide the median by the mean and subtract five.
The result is -4.21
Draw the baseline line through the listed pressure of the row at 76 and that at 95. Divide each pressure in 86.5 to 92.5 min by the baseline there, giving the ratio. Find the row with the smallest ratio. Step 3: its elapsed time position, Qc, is 87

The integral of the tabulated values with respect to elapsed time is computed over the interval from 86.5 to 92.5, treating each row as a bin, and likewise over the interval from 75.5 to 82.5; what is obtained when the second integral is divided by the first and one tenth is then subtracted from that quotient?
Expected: 1.3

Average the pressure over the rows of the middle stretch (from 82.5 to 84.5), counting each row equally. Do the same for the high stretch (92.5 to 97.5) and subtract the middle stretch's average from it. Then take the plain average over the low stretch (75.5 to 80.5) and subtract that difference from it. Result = 0.484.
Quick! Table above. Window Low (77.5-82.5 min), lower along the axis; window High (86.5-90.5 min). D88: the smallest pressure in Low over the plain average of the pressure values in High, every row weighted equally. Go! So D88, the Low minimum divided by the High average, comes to 1.05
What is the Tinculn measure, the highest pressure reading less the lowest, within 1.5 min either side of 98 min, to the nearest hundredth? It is 0.08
